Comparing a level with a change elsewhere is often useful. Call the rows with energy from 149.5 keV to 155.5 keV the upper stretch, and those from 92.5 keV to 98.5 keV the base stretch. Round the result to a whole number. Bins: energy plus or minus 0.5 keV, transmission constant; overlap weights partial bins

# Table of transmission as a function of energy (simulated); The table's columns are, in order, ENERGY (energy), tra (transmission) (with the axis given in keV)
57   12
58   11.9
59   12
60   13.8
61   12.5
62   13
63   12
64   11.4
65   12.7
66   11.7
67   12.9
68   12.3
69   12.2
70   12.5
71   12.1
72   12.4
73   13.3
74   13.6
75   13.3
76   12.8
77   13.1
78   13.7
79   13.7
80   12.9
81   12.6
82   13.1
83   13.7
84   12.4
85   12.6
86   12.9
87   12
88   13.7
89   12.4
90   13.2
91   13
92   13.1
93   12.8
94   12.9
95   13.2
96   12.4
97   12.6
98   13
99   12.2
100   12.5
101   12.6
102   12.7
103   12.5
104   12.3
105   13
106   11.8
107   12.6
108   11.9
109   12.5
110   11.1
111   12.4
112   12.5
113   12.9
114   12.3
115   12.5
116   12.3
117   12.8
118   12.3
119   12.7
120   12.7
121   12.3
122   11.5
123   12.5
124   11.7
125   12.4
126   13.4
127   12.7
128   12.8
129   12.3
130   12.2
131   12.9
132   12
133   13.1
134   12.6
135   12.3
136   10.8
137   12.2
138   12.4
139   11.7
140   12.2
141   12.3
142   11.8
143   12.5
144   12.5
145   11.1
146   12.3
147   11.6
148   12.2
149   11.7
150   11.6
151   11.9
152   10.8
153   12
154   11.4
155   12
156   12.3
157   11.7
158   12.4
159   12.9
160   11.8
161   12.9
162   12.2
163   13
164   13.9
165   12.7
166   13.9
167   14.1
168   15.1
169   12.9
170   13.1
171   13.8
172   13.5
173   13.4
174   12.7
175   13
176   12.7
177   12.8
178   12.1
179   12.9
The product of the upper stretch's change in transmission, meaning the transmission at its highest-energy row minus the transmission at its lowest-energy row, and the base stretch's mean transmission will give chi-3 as 5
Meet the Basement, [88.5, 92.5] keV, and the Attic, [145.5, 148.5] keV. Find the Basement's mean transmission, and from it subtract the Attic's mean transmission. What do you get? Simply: 0.9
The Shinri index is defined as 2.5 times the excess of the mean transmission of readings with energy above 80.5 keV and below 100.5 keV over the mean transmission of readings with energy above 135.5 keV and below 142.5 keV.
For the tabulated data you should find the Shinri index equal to 2.3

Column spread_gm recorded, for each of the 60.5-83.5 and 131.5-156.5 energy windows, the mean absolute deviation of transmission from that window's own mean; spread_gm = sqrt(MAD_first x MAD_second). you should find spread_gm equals 0.47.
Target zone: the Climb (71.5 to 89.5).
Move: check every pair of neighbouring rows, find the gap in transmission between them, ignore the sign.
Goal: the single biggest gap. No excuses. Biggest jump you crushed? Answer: 1.70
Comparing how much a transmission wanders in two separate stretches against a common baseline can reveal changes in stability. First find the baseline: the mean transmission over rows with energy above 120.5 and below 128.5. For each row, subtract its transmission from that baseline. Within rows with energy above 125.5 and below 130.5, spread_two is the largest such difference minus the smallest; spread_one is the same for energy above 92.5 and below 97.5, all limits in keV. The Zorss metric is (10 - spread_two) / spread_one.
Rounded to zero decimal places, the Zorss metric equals 11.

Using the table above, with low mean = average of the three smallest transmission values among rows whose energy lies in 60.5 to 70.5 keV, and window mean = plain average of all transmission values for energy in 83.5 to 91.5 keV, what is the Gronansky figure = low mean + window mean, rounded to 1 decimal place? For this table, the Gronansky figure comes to 24.5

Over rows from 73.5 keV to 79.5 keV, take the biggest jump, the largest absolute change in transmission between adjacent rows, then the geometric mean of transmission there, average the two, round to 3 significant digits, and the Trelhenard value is 6.98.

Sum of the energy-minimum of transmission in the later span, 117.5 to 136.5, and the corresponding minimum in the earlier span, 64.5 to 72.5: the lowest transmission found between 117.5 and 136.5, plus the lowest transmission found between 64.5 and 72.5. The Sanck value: 22.5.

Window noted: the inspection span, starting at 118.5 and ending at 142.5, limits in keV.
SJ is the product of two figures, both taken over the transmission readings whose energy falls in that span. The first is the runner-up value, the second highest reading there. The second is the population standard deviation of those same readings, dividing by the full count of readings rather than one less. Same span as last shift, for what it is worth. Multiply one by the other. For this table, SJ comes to 7.1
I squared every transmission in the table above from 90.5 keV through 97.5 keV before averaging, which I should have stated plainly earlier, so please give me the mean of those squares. 165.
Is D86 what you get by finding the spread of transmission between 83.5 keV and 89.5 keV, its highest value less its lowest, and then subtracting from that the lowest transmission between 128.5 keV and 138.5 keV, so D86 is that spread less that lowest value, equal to -9.1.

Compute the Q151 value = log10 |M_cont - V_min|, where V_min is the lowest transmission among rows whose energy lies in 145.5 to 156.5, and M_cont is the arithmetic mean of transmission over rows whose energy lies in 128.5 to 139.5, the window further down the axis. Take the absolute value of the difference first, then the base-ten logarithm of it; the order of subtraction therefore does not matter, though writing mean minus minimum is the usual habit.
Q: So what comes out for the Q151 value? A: 0.155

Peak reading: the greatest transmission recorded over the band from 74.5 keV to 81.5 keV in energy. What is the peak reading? 13.7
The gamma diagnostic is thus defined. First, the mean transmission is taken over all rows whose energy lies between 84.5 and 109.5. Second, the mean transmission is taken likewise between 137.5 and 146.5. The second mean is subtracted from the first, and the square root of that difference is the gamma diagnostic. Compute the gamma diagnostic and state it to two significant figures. 0.75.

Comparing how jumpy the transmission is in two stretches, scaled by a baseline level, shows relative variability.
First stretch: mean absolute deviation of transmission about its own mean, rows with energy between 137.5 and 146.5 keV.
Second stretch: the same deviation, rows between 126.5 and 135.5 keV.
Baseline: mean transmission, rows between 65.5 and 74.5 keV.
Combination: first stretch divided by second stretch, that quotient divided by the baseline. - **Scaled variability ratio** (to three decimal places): 0.096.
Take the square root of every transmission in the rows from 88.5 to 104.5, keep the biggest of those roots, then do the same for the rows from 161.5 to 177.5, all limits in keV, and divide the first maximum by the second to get 0.93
